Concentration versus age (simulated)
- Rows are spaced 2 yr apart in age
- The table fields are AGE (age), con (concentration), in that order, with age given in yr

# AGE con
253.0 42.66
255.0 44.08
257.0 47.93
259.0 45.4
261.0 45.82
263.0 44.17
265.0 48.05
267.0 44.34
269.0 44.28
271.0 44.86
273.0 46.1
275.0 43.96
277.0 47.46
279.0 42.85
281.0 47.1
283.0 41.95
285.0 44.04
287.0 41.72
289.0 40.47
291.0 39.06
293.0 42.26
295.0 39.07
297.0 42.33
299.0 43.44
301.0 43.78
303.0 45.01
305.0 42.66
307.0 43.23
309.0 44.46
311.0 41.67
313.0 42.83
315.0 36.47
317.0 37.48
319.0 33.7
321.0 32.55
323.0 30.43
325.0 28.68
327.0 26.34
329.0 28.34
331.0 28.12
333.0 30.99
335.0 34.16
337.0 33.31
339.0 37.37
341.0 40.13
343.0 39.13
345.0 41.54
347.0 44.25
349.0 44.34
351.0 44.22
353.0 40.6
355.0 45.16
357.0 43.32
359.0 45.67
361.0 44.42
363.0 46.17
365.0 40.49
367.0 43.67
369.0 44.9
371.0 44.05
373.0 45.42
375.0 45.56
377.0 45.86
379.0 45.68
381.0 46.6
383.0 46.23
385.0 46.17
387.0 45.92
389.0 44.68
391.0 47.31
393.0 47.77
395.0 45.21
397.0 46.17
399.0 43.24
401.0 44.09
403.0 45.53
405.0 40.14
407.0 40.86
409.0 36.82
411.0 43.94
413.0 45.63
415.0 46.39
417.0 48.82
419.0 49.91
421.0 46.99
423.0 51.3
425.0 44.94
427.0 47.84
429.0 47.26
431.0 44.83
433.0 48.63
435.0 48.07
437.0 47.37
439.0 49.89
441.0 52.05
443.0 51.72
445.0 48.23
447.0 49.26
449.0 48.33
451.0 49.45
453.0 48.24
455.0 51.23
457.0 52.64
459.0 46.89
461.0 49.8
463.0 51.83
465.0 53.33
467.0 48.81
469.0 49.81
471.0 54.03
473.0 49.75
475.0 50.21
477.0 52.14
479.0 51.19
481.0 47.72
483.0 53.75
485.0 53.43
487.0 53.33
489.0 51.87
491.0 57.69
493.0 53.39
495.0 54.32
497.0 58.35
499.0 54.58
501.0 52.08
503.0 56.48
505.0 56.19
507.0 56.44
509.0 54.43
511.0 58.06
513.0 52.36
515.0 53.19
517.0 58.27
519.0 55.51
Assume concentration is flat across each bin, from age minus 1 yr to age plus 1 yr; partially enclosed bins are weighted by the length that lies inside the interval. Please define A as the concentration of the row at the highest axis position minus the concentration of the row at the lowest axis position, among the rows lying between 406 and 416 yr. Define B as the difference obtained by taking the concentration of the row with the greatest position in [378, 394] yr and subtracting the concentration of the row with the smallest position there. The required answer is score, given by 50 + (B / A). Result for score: 50.4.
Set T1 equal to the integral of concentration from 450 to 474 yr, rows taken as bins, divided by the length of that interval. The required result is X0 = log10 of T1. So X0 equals 1.70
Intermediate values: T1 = 50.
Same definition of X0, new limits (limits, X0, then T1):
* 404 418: 1.64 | 43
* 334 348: 1.59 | 39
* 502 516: 1.74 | 55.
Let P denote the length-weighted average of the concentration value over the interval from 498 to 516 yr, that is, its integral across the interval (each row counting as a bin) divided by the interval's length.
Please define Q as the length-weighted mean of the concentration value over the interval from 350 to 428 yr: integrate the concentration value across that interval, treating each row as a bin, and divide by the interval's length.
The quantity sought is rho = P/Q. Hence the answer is 1.22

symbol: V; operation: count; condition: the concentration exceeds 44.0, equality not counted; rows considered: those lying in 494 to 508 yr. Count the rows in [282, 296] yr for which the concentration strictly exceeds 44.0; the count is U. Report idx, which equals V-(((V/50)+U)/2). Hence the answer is 6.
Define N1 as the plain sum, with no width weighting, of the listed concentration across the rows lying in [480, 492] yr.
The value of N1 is 318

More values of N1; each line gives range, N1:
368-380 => 271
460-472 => 308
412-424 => 289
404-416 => 254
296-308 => 260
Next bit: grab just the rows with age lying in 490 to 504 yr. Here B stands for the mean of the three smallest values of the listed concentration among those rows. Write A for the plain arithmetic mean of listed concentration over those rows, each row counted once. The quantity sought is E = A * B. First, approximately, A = 55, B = 53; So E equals 2944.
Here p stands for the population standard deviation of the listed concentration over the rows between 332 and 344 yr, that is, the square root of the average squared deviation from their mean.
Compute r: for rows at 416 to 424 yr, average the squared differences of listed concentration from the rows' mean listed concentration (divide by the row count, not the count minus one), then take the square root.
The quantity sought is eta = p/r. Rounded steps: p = 3.3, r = 1.58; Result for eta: 2.1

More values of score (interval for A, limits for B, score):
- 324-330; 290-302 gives 36.1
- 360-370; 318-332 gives 38.4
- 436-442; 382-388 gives 49.9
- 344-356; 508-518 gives 51.1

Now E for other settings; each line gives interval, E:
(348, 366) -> 1817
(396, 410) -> 1665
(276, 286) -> 1919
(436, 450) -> 2377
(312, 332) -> 897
